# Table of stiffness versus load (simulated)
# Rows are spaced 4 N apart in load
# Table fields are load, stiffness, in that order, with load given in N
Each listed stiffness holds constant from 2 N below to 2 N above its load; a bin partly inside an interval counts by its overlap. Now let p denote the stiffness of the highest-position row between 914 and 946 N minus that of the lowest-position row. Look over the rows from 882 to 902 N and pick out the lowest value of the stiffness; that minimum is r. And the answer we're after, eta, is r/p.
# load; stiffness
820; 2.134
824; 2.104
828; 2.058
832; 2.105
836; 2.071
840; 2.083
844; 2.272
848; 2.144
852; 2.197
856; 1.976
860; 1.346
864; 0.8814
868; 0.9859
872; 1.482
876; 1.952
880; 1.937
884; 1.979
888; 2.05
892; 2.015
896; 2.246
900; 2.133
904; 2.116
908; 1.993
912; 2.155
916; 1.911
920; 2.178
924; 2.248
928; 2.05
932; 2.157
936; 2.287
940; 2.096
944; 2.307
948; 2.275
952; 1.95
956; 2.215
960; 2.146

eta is 5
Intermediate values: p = 0.40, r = 1.979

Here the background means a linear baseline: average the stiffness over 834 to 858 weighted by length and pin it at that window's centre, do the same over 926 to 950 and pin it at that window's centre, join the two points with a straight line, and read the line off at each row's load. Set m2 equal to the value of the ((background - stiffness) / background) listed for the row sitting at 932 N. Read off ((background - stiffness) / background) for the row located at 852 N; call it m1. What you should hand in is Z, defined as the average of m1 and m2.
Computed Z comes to -0.01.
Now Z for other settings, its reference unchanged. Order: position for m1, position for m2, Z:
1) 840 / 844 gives -0.03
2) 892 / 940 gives 0.06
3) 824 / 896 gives -0.02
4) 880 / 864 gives 0.34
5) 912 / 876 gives 0.05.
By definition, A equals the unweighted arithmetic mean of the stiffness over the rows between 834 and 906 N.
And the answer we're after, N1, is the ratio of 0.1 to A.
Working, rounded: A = 1.88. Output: 0.053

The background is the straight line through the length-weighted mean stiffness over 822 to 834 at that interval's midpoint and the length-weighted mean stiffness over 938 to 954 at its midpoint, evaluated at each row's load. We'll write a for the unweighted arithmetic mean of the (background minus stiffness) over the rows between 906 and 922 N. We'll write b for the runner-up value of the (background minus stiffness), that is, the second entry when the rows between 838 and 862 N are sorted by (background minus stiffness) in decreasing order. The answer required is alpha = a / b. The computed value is 0.6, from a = 0.079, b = 0.13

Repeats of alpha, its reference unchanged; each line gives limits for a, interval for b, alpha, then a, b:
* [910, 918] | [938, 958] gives 1.8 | 0.106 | 0.06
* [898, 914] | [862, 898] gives 0.0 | 0.035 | 1.13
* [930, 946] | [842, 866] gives -0.1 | -0.059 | 0.76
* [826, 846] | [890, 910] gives -0.2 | -0.024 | 0.11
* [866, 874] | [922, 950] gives 15.3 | 0.879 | 0.06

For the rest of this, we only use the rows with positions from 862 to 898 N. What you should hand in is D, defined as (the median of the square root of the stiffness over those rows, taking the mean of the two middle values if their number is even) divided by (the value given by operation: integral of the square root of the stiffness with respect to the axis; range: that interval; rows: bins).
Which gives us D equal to 0.0299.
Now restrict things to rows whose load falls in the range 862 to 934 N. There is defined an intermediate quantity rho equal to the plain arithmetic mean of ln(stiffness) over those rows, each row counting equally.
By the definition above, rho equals 0.62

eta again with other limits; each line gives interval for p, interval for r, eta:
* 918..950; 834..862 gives 14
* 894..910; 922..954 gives -8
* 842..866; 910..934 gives -1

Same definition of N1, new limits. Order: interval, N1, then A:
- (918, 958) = 0.046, 2.18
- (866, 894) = 0.056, 1.77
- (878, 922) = 0.048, 2.06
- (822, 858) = 0.047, 2.11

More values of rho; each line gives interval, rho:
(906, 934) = 0.74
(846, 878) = 0.43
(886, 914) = 0.74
